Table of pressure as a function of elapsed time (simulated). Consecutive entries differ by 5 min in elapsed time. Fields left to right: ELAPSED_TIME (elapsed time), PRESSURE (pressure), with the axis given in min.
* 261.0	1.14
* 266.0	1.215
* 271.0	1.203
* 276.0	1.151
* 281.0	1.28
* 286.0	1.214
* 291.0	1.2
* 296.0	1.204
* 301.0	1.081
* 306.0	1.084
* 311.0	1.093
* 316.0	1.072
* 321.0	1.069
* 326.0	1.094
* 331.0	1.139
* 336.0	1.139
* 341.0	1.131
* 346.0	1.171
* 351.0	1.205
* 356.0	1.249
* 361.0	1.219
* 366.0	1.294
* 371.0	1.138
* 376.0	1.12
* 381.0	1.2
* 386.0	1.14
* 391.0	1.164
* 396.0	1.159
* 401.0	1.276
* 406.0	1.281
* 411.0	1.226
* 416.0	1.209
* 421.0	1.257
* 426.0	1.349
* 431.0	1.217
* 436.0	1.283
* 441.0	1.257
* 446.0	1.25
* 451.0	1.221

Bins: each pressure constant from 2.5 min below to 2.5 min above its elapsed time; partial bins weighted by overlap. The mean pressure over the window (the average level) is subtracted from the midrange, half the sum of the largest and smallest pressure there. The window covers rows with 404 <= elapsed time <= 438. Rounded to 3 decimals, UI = 0.019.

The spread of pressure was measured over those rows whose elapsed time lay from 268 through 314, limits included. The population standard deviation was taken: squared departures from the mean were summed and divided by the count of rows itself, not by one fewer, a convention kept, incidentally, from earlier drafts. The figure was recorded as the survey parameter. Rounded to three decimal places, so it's 0.066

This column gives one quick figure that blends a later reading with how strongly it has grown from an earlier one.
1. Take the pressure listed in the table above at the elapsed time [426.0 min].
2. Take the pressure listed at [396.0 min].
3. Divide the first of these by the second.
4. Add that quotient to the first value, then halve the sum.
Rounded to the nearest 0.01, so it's 1.26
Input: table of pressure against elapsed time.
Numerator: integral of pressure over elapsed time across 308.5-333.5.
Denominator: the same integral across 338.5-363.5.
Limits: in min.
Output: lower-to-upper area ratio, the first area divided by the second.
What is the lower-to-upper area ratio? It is 0.91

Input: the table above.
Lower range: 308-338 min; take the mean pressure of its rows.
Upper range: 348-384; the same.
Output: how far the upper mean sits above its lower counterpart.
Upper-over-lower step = 0.10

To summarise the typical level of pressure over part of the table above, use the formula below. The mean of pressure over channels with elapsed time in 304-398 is 1.152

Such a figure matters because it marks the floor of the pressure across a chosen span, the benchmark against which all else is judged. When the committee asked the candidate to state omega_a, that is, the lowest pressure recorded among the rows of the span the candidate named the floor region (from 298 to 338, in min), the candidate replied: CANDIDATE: 1.069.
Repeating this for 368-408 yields 1.12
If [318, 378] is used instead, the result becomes 1.069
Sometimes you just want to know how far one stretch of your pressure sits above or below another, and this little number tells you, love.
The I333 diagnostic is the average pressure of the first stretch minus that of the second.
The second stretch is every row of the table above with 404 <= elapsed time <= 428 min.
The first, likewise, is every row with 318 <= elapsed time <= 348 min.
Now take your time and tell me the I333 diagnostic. -0.14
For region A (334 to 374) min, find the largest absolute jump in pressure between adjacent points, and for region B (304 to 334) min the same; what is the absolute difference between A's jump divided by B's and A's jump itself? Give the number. 3.31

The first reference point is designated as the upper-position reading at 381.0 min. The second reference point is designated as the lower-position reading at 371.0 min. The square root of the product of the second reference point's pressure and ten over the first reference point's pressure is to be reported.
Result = 3.08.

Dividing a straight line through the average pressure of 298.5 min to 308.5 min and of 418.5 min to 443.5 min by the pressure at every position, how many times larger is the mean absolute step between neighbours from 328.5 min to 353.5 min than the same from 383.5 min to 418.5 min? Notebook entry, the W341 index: 0.55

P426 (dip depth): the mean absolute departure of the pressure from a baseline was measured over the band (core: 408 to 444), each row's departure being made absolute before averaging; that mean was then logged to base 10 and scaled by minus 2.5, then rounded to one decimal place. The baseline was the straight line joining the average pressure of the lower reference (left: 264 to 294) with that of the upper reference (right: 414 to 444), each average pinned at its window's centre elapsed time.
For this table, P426 3.7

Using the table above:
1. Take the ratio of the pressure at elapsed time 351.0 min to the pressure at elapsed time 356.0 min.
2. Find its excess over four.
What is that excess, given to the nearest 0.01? -3.04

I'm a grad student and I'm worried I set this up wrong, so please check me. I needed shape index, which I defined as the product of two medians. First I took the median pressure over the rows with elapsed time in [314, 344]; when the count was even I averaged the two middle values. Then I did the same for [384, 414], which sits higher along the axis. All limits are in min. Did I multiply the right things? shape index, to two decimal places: 1.33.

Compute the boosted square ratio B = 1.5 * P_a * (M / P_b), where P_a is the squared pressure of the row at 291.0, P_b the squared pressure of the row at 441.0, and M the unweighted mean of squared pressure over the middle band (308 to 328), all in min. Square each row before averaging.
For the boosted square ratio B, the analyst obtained 1.60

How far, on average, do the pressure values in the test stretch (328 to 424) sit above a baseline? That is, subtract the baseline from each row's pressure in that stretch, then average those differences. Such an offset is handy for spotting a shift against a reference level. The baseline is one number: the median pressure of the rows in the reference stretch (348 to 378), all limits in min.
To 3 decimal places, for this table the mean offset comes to -0.016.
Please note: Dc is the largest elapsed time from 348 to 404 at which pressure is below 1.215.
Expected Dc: 396.0 min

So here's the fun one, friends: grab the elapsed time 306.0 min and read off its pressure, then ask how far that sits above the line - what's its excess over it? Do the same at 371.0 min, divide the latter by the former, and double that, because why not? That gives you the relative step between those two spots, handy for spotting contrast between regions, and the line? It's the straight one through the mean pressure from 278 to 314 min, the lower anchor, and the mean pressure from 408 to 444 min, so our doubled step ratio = 1.8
